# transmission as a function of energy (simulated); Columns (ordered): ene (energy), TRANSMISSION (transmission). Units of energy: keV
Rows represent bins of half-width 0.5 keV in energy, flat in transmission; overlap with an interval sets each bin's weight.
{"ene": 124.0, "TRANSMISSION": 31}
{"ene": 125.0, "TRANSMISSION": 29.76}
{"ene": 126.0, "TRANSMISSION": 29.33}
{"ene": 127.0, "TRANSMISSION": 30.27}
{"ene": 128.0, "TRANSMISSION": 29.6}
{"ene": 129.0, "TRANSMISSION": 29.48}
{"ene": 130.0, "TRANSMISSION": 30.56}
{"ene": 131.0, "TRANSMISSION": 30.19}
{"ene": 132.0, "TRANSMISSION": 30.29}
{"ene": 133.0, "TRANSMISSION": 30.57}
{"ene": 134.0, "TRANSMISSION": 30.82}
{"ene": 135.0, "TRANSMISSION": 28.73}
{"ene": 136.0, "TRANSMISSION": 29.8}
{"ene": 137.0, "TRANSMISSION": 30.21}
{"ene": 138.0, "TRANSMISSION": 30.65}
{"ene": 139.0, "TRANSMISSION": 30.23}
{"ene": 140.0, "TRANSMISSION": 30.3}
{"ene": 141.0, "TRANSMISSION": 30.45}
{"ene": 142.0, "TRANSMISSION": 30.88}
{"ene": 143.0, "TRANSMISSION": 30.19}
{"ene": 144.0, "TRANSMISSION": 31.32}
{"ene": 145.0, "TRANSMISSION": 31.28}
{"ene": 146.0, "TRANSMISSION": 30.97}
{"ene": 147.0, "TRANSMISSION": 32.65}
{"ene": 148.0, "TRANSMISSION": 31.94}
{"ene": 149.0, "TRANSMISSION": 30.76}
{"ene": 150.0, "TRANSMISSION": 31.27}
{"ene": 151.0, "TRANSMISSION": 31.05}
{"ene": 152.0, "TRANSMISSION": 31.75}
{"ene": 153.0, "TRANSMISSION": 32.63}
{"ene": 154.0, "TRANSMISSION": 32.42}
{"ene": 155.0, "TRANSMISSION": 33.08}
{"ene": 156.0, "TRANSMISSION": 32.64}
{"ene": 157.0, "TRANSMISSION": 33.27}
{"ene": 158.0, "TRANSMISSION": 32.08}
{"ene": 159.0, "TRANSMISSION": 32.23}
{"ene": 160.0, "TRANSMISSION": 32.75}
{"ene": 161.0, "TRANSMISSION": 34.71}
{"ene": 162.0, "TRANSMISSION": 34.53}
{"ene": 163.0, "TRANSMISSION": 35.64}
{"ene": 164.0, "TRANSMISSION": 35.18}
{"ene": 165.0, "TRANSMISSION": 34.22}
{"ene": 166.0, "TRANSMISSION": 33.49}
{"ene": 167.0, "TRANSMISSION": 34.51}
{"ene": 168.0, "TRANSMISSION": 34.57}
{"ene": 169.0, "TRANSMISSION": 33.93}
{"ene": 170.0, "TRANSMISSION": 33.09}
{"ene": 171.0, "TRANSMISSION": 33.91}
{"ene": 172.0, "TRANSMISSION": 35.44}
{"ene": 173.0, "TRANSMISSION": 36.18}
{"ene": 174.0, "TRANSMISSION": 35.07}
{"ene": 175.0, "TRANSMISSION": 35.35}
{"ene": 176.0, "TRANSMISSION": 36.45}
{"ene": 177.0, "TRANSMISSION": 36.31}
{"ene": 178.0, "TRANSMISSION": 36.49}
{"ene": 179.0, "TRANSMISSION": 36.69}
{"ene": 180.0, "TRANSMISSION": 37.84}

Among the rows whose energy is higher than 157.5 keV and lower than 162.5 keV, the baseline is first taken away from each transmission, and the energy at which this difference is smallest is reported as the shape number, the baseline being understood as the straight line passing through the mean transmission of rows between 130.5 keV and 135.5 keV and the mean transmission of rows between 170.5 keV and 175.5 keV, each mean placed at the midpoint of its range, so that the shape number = 158.0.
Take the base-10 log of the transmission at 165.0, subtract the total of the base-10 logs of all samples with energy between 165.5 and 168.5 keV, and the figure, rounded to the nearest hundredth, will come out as -3.07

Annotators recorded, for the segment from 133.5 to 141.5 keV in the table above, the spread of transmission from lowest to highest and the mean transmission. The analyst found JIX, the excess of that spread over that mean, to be -28.1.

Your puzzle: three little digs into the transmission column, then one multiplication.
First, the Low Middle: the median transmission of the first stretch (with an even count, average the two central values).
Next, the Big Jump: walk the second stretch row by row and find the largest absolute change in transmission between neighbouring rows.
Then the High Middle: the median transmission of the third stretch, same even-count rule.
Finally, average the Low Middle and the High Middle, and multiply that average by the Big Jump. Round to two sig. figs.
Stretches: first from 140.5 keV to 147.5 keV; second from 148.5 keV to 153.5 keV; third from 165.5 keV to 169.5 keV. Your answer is 29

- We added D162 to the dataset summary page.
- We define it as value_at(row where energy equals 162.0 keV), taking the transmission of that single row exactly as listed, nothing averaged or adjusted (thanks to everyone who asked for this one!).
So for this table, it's 34.53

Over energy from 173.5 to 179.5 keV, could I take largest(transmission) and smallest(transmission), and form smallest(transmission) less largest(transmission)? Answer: -1.62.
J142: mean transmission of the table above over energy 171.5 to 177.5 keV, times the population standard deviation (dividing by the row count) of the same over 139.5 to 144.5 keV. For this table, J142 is 14.96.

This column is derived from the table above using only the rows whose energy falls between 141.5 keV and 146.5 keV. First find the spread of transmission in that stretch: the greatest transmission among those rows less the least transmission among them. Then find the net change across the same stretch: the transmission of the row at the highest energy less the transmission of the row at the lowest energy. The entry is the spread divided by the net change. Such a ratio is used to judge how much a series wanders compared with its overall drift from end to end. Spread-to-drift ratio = 13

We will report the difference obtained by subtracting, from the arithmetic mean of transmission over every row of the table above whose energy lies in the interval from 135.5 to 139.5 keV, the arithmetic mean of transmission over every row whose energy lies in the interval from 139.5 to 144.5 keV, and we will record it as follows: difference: -0.4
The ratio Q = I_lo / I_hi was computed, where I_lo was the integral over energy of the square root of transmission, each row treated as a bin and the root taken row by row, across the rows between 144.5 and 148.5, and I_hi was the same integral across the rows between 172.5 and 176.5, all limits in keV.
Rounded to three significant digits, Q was 0.942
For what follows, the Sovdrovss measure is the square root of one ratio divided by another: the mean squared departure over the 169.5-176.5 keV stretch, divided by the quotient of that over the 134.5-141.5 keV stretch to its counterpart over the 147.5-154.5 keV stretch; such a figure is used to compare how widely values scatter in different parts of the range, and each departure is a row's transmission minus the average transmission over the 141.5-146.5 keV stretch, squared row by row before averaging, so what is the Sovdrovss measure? 4.1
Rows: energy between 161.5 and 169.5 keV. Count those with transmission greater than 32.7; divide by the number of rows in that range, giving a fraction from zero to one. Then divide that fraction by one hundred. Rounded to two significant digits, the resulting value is 0.010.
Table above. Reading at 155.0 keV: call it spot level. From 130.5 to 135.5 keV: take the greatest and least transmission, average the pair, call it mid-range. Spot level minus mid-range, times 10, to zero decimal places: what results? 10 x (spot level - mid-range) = 33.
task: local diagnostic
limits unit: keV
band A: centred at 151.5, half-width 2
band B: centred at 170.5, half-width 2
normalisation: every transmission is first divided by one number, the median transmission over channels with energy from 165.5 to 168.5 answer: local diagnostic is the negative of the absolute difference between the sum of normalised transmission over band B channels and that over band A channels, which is -0.28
